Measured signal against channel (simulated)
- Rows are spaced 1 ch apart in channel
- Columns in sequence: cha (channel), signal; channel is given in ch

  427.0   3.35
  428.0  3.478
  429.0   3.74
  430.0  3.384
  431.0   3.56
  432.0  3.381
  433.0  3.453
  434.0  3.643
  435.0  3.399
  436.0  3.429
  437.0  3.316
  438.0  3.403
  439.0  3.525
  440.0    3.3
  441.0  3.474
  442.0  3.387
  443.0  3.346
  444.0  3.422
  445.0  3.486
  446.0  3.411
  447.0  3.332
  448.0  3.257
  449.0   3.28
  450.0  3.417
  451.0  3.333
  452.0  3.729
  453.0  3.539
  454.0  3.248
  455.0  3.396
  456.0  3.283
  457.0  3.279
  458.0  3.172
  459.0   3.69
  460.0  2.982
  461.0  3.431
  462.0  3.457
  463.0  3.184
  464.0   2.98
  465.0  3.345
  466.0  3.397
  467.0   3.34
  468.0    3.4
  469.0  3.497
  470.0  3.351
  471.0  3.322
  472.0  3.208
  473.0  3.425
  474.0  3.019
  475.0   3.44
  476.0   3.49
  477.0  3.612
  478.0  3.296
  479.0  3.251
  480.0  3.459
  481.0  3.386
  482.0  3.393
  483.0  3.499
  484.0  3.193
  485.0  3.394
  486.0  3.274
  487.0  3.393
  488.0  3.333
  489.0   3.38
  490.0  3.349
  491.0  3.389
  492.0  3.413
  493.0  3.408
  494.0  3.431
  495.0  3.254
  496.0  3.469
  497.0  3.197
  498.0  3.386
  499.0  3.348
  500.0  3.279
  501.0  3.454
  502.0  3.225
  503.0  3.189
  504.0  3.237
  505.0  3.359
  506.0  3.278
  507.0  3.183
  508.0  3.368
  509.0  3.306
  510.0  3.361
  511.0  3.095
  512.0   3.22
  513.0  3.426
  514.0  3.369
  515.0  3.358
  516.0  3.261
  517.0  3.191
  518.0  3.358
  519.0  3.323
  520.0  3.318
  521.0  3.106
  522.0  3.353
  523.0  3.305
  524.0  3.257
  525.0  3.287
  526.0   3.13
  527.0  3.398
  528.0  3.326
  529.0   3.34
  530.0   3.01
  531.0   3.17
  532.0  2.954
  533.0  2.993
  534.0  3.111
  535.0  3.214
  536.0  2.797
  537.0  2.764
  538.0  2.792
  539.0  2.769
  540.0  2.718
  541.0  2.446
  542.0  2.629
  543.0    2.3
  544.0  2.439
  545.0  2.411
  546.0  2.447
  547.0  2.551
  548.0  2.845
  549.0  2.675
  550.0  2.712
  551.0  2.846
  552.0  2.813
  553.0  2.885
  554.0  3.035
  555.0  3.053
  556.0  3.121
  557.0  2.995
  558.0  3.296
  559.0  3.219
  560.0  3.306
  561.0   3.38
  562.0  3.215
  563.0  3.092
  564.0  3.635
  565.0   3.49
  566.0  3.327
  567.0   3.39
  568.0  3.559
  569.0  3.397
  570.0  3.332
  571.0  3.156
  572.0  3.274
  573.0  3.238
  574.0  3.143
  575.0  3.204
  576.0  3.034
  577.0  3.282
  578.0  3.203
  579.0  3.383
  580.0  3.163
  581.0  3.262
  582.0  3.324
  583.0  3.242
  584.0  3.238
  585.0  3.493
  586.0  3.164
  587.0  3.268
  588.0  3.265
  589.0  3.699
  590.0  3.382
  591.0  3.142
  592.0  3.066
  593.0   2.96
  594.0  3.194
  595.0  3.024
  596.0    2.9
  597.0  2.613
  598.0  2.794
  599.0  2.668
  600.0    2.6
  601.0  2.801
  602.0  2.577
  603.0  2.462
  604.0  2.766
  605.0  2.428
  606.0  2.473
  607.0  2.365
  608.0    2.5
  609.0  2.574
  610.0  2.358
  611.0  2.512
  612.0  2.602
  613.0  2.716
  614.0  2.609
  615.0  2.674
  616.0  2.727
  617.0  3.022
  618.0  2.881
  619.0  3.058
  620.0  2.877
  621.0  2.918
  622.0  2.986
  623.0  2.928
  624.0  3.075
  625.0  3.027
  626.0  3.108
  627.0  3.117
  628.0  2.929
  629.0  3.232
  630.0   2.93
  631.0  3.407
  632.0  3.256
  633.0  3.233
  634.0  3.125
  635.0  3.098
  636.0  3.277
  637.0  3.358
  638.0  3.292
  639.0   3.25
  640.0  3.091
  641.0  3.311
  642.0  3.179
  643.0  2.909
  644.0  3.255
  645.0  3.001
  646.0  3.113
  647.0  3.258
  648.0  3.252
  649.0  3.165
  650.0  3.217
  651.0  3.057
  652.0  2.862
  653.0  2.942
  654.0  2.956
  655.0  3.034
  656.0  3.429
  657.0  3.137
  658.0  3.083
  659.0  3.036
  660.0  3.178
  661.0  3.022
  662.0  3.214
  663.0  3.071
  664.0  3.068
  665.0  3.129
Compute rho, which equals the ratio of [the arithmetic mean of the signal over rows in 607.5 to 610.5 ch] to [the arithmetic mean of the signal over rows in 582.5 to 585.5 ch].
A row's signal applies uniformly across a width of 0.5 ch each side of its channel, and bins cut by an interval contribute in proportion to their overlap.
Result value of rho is 0.75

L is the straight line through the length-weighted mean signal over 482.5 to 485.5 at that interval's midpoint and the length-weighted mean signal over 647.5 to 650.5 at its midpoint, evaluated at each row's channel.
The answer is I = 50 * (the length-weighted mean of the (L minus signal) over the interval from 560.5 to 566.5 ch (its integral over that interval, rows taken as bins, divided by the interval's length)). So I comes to -3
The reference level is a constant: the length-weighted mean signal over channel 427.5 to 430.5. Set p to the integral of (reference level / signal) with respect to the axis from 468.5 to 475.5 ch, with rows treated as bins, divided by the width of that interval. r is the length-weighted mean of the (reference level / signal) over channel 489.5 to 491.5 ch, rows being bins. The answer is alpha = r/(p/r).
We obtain 1.03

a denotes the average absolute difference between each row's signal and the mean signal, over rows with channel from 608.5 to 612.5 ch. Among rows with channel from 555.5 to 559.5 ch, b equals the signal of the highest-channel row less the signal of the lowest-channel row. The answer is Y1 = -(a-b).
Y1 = 0.02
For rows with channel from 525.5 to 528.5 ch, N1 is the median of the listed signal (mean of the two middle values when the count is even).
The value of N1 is 3.33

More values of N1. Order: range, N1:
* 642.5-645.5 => 3.00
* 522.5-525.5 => 3.29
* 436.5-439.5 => 3.40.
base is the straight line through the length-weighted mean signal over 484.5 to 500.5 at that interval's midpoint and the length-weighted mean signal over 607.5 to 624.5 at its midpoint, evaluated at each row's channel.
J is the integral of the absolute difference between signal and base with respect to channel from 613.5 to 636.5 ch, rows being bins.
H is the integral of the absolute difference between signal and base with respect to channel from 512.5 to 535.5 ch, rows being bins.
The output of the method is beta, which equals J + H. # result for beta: 10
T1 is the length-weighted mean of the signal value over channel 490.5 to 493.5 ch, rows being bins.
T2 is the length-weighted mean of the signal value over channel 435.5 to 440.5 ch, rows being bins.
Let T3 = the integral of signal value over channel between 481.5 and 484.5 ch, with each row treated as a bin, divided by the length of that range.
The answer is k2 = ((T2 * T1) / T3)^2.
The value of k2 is 12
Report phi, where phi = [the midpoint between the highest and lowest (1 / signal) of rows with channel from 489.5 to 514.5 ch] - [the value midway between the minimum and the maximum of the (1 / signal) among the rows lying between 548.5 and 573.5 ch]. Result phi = -0.019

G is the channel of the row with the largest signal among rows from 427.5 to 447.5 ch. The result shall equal 429.0 ch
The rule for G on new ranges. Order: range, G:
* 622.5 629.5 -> 629.0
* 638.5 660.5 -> 656.0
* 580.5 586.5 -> 585.0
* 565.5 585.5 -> 568.0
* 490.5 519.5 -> 496.0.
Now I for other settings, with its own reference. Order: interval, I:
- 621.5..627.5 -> 10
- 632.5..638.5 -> 0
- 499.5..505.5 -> 3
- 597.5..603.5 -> 30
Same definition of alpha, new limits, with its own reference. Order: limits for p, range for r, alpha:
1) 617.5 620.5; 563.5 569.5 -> 0.87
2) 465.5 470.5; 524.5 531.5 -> 1.15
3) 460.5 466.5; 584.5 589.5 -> 1.03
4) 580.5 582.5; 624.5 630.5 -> 1.25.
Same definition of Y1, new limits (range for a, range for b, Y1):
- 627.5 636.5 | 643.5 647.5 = -0.13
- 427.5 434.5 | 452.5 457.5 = -0.37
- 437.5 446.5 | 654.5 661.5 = -0.07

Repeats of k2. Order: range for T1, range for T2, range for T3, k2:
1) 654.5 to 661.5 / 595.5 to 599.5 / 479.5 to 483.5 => 6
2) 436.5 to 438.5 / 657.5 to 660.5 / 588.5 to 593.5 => 10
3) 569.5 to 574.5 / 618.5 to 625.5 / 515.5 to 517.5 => 9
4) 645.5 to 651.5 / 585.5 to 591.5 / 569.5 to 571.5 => 11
